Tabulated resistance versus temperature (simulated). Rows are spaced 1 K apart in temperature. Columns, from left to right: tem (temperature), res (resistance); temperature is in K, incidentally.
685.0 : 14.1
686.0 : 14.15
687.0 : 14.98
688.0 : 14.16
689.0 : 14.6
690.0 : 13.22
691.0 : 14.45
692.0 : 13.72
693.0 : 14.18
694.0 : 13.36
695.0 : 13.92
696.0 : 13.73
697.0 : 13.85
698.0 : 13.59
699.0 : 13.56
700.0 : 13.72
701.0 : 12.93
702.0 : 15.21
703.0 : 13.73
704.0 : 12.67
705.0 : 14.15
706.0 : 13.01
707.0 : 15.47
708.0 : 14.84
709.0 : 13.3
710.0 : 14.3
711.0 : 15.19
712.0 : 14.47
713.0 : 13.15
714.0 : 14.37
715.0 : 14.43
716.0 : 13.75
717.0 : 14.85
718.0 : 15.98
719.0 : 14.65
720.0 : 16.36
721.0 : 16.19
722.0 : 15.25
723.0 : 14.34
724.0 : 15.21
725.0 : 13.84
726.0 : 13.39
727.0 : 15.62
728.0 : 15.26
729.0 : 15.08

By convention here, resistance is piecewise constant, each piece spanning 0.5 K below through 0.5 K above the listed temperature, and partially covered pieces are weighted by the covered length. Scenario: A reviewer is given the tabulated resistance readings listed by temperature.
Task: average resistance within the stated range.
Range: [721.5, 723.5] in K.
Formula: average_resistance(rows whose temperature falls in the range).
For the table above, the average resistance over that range 14.8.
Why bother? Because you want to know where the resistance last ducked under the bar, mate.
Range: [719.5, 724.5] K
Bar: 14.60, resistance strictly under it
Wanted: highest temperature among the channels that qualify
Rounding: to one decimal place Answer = 723.0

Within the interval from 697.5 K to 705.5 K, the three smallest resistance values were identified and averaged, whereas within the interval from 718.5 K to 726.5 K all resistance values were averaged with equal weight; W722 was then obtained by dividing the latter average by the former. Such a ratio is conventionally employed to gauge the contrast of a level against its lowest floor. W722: 1.14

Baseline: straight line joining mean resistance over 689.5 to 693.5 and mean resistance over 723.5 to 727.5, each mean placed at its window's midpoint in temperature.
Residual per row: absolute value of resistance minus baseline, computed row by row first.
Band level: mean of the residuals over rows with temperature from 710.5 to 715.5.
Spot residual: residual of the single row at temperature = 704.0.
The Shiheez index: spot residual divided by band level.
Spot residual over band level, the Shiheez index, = 3.0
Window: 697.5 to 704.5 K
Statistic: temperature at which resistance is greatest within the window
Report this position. 702.0 K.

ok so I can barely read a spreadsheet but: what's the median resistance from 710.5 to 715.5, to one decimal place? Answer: 14.4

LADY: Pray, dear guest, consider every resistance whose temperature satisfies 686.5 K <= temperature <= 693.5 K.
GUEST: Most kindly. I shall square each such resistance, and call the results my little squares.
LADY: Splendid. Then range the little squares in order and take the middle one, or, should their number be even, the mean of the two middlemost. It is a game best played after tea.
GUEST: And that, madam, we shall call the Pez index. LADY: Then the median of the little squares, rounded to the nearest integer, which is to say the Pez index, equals 201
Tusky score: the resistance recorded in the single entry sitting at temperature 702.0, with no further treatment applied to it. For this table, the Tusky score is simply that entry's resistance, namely 15.21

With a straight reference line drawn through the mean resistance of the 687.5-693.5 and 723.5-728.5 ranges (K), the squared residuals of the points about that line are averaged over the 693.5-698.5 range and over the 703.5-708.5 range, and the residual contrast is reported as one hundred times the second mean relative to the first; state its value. 472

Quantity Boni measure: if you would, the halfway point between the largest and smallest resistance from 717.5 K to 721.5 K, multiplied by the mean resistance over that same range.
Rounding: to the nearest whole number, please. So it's 245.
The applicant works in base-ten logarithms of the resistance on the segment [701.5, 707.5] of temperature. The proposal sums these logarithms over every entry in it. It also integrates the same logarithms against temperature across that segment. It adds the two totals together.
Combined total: 13.8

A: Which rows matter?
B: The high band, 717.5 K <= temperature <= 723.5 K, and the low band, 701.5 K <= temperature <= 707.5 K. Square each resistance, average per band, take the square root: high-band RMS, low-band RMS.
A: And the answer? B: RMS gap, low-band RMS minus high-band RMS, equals -1.4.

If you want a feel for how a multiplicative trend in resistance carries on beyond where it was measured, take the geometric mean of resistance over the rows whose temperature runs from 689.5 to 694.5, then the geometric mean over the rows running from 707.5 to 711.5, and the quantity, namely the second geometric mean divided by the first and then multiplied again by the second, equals 15.0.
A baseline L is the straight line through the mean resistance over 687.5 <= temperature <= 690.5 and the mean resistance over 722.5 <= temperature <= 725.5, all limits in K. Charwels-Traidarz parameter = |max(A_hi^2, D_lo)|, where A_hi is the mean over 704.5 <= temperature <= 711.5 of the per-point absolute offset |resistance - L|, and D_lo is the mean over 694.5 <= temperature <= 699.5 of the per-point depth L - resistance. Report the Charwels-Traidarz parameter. 0.51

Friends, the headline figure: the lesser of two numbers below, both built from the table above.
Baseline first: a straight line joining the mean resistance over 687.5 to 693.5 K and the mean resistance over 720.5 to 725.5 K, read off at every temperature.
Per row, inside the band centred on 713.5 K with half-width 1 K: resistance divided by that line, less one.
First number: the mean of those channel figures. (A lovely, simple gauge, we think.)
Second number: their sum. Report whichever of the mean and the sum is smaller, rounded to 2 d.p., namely -0.13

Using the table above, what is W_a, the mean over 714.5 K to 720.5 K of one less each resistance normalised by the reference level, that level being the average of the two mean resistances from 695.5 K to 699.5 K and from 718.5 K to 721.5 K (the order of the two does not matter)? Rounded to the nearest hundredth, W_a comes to -0.02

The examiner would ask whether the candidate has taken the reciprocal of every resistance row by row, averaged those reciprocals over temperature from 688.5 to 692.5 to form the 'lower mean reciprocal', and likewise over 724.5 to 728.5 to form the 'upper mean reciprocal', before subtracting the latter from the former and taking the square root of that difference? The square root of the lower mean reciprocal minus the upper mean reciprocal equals 0.05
